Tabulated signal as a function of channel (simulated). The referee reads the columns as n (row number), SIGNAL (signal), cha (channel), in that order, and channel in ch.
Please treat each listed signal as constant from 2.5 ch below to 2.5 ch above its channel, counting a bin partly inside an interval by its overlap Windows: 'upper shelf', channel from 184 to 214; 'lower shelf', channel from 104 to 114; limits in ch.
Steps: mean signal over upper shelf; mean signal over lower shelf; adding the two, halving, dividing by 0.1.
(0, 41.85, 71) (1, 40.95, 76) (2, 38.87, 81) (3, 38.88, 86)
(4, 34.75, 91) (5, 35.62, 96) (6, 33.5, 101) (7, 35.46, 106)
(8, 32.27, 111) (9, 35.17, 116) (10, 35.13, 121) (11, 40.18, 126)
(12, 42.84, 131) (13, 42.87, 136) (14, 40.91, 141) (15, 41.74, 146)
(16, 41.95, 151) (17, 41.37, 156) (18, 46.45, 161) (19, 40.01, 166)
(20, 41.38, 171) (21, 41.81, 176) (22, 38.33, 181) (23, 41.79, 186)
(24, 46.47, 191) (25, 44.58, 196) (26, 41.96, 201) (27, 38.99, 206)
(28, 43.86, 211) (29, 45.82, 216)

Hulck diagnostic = 384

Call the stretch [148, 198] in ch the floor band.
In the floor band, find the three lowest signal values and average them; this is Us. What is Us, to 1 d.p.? 39.9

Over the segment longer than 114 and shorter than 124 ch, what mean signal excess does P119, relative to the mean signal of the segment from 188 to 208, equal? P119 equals -8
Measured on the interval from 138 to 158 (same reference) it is -2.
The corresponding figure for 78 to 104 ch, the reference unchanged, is -7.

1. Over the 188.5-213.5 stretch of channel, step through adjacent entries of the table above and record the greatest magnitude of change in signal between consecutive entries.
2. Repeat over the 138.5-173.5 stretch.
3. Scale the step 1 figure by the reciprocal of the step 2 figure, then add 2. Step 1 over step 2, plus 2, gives 2.8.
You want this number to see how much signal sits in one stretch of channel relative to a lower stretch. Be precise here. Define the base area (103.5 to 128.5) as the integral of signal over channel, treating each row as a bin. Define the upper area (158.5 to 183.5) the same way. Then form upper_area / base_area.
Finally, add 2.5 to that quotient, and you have 3.67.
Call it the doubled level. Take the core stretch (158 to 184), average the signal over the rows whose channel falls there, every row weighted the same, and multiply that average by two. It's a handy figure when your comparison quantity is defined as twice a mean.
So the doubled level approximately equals 83.2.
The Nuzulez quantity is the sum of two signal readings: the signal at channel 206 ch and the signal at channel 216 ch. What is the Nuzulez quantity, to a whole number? 85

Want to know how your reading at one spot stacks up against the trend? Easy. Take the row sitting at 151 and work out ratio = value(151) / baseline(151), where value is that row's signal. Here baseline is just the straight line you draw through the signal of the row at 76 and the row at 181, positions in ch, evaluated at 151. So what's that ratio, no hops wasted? 1.07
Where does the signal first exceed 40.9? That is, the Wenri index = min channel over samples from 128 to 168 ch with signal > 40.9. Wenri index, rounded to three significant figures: 131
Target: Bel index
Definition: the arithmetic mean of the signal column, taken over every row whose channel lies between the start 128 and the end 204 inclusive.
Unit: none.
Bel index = 42.3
